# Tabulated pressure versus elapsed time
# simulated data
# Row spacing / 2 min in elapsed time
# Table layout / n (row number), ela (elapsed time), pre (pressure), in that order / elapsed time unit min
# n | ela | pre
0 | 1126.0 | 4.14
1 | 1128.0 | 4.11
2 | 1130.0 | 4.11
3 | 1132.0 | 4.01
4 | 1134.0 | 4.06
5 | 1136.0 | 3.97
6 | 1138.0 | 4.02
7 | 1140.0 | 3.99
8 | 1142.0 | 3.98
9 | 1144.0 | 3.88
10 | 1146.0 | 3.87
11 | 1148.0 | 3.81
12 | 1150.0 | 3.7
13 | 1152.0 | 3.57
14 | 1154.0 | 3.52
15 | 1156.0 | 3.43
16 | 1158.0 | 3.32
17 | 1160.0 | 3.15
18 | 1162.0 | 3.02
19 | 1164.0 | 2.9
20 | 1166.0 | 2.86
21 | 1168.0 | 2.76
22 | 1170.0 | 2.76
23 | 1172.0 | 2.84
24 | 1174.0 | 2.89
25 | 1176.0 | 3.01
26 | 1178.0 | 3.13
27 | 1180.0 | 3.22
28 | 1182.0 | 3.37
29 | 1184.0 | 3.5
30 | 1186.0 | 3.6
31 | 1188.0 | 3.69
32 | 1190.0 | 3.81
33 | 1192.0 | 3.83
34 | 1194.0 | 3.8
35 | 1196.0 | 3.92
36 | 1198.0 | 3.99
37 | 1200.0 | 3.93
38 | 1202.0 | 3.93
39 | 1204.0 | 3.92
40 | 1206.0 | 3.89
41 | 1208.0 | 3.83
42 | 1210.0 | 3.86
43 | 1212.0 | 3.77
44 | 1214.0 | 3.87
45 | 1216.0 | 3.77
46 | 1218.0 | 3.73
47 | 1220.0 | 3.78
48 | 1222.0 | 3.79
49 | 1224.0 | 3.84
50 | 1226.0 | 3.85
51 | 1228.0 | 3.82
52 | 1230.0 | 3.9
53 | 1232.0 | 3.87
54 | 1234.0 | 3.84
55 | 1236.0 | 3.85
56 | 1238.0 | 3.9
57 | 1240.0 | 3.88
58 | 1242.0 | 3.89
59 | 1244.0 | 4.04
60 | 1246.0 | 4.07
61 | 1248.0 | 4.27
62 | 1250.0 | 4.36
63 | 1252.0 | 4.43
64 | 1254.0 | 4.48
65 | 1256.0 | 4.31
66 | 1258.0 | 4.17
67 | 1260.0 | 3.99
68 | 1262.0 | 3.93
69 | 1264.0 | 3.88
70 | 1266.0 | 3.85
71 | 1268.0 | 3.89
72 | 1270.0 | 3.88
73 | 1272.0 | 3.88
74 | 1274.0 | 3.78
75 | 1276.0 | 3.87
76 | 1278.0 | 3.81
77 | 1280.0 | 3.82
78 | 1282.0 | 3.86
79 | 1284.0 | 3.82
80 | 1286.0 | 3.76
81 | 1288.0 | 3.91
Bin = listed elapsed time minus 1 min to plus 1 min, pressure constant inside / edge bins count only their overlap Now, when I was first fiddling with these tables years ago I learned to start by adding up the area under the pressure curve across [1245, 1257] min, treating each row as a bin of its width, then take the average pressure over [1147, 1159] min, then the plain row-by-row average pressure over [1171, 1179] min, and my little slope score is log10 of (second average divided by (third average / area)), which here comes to 1.79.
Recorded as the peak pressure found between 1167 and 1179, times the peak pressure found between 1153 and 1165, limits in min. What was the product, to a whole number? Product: 11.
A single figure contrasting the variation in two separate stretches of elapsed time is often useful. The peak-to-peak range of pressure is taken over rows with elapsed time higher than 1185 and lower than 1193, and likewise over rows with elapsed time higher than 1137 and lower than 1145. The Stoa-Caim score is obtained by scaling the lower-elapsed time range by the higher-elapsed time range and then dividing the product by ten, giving 0.0032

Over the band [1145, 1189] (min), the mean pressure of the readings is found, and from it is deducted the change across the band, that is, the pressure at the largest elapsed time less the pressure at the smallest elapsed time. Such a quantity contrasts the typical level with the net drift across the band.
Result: 3.45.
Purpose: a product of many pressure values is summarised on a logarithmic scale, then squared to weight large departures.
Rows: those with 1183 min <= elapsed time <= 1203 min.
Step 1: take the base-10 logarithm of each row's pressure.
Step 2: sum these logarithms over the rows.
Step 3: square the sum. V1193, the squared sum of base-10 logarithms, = 34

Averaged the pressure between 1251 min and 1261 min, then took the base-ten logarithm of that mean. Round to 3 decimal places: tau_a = 0.631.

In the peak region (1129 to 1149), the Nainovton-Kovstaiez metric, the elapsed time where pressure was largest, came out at 1130.0 min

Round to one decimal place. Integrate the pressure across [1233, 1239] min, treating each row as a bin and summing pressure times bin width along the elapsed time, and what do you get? 23.2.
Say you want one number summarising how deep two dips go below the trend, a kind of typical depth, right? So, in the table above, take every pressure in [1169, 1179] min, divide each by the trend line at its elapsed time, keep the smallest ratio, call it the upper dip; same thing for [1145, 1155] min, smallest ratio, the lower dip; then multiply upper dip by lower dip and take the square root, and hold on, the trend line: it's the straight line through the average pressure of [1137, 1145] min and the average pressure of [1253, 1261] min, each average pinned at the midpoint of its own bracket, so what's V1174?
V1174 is 0.78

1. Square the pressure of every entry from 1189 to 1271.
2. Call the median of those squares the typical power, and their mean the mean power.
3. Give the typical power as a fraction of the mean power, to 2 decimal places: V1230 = 0.97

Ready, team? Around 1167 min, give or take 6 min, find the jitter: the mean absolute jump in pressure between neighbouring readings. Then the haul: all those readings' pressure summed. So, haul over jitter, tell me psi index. 252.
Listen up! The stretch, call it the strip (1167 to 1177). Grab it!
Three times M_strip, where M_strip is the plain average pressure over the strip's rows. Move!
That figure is 8.6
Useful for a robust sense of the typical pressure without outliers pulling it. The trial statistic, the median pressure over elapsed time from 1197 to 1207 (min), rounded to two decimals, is 3.93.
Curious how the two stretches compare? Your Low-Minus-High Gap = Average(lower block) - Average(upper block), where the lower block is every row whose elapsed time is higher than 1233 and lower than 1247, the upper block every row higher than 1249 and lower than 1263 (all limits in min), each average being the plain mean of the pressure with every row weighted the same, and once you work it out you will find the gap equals -0.31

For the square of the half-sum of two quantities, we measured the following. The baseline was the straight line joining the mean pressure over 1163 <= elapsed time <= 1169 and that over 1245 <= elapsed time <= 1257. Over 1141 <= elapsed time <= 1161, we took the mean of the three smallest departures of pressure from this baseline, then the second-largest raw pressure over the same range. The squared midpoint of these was 5.02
